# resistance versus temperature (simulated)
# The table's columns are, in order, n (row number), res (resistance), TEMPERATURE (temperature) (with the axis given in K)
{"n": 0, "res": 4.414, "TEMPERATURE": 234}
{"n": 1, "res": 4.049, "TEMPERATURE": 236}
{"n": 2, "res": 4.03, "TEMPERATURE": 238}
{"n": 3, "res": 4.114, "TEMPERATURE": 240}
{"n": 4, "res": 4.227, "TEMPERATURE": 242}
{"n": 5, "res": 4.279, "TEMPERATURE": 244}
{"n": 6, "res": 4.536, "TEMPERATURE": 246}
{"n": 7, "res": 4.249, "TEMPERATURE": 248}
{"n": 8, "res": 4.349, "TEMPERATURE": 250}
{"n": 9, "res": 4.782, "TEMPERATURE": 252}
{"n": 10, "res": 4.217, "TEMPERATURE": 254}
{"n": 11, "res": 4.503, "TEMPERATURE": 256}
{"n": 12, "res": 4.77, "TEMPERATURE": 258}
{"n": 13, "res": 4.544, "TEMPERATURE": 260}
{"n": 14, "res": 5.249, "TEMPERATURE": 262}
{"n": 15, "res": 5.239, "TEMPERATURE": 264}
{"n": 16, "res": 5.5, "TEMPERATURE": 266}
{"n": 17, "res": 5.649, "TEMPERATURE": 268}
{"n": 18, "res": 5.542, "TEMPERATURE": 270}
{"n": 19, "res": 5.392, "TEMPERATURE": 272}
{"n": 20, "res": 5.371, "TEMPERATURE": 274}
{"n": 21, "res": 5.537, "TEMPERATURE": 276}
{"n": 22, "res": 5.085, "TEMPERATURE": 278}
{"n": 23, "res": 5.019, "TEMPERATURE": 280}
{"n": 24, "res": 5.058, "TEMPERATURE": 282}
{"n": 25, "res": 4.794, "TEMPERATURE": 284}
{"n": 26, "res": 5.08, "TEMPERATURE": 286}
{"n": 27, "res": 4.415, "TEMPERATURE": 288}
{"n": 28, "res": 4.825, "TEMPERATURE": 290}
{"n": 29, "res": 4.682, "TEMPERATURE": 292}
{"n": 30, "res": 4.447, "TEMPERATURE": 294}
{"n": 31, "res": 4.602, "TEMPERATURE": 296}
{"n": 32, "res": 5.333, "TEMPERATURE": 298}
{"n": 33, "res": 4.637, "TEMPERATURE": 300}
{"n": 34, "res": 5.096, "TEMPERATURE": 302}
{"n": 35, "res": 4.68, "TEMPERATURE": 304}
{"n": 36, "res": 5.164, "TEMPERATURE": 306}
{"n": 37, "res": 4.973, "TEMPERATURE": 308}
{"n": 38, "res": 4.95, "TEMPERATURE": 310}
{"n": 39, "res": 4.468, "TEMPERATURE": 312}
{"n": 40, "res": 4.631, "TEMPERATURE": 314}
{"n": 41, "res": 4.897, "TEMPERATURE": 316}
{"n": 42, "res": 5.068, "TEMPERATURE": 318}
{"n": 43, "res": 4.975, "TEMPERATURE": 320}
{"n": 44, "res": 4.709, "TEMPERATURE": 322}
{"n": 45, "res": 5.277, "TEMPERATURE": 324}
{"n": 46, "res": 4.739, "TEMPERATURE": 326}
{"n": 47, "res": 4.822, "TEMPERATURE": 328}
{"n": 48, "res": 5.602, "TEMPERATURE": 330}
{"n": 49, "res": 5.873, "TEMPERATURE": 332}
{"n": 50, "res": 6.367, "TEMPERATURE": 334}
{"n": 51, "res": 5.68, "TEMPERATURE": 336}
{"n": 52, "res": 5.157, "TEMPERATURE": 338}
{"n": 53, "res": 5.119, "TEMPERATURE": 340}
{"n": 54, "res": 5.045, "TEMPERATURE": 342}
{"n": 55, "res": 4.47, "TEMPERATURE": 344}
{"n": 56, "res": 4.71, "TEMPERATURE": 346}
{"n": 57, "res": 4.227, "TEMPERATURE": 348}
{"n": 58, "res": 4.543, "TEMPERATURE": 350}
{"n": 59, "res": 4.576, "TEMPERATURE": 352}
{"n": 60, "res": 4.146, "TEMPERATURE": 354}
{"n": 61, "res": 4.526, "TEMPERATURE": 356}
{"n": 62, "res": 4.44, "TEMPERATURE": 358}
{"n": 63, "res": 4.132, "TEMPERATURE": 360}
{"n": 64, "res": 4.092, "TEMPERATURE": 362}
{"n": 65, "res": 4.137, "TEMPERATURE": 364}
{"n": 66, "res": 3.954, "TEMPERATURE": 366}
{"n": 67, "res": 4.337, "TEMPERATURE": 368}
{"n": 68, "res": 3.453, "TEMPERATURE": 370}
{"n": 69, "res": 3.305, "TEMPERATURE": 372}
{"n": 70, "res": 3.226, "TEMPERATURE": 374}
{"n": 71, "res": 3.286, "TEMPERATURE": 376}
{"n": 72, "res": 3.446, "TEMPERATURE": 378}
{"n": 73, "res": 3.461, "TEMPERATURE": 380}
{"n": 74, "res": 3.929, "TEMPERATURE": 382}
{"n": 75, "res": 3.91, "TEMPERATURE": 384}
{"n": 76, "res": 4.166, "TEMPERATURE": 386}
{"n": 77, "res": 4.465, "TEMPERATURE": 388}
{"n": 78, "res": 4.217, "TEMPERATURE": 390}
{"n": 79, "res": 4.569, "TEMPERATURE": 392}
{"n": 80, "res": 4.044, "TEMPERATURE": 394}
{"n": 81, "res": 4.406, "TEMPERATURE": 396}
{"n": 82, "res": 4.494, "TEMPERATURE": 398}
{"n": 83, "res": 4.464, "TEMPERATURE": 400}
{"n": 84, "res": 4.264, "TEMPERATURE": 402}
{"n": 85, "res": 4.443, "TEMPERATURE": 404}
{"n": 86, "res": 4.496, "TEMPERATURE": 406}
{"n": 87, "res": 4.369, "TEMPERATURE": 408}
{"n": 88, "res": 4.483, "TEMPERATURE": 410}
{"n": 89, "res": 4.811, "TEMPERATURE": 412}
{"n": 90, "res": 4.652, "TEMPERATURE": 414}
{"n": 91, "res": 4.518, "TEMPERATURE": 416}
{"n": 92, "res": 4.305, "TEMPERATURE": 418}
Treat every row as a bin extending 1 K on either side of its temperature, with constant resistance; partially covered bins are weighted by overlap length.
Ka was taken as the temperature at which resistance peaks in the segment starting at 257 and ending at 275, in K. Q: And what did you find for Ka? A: 268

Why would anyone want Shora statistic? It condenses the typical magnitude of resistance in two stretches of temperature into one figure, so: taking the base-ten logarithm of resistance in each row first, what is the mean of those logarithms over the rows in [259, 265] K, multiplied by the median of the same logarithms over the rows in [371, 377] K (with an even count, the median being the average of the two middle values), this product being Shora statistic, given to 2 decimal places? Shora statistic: 0.36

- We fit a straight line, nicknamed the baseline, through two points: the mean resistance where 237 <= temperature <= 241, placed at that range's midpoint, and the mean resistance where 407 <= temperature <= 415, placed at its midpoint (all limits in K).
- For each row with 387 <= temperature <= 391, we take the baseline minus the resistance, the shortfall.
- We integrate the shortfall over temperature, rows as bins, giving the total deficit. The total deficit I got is 1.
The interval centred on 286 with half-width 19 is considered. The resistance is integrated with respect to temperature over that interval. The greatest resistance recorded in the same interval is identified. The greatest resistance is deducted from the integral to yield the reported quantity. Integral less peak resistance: 185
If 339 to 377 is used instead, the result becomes 154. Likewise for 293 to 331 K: 181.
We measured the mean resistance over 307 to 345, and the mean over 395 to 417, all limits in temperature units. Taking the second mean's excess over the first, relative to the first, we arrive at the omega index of -0.12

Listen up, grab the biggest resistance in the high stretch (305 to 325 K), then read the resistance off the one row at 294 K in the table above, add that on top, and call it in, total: 9.7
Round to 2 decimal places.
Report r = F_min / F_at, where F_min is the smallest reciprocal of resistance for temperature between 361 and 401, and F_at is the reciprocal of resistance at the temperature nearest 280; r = 1.10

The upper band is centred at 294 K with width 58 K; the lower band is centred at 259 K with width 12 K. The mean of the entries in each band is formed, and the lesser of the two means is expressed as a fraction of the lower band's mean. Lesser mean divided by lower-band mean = 1.00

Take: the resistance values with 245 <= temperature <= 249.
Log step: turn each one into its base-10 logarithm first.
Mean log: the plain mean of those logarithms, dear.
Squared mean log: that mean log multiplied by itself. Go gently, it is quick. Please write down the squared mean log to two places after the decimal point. 0.41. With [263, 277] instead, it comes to 0.54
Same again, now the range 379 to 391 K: 0.36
